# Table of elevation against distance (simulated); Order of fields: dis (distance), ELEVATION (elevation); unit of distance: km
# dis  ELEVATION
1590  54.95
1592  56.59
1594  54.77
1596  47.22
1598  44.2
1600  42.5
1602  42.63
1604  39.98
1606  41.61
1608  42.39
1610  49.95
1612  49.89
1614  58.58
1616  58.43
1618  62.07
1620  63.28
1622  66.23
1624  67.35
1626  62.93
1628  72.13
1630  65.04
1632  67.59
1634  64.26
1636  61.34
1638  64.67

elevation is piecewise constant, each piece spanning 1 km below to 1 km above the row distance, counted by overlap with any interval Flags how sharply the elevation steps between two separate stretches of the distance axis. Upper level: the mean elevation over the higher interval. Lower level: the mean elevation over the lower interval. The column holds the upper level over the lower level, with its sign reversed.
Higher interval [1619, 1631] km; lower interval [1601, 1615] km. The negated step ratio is -1.42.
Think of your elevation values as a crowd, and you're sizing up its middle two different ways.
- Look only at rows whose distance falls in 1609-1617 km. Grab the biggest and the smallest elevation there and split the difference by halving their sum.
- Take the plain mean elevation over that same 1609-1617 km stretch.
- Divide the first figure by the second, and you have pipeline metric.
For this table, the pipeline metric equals 1.00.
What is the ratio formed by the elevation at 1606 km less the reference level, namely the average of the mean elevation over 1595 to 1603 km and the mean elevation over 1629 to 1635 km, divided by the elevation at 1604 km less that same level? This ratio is 0.89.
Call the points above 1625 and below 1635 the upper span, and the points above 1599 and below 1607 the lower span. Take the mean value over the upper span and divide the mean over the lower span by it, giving 0.63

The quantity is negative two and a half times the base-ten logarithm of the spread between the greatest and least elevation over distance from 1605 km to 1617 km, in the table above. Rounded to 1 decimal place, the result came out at -3.1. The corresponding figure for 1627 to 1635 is -2.2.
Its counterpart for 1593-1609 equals -2.9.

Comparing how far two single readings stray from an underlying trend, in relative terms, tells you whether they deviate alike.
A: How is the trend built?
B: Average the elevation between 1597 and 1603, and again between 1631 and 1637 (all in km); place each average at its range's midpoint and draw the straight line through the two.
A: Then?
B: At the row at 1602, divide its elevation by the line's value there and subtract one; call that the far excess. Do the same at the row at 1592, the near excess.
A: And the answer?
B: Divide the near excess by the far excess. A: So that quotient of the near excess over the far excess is -12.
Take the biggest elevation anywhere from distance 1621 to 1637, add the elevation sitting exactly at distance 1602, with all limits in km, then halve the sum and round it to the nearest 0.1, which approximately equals 57.4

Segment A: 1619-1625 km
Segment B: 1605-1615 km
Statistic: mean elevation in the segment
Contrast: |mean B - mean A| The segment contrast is 17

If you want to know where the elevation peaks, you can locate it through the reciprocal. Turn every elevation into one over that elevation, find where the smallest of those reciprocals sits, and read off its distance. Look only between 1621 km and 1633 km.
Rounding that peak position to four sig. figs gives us 1628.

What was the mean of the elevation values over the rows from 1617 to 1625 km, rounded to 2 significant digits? 65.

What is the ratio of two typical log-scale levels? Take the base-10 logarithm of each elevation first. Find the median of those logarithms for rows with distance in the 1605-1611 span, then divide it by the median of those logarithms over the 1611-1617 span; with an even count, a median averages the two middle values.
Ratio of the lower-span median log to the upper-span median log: 0.92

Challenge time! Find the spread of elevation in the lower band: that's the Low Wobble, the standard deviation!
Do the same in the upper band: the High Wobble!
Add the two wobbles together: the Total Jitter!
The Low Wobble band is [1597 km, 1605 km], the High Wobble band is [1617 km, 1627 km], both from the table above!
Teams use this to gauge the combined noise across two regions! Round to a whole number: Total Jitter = 4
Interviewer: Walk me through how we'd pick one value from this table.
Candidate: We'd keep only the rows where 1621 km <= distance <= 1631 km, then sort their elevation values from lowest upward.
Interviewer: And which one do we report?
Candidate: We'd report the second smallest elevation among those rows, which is 65.04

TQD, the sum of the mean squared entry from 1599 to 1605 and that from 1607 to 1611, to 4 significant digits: 3887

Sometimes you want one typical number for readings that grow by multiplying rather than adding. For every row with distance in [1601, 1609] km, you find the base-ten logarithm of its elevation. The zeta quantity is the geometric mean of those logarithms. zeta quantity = 1.62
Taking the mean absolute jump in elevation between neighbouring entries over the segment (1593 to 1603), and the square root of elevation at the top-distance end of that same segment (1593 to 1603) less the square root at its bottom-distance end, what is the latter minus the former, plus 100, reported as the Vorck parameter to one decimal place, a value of 96.0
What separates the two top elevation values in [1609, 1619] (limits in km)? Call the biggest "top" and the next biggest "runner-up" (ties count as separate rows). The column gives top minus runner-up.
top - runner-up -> 3.5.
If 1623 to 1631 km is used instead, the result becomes 4.8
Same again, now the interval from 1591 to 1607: 1.8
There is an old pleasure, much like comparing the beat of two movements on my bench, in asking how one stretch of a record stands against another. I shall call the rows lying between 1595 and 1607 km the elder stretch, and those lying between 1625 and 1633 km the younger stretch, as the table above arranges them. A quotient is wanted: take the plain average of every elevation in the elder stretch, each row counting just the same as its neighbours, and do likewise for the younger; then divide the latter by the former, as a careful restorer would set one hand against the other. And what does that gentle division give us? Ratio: 1.56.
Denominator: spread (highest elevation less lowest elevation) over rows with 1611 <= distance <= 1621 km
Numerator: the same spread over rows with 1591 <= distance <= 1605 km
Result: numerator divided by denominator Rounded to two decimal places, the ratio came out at 1.24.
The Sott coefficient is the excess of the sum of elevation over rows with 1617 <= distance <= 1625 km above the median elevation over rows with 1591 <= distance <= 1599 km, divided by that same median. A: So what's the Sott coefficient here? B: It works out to 4.1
